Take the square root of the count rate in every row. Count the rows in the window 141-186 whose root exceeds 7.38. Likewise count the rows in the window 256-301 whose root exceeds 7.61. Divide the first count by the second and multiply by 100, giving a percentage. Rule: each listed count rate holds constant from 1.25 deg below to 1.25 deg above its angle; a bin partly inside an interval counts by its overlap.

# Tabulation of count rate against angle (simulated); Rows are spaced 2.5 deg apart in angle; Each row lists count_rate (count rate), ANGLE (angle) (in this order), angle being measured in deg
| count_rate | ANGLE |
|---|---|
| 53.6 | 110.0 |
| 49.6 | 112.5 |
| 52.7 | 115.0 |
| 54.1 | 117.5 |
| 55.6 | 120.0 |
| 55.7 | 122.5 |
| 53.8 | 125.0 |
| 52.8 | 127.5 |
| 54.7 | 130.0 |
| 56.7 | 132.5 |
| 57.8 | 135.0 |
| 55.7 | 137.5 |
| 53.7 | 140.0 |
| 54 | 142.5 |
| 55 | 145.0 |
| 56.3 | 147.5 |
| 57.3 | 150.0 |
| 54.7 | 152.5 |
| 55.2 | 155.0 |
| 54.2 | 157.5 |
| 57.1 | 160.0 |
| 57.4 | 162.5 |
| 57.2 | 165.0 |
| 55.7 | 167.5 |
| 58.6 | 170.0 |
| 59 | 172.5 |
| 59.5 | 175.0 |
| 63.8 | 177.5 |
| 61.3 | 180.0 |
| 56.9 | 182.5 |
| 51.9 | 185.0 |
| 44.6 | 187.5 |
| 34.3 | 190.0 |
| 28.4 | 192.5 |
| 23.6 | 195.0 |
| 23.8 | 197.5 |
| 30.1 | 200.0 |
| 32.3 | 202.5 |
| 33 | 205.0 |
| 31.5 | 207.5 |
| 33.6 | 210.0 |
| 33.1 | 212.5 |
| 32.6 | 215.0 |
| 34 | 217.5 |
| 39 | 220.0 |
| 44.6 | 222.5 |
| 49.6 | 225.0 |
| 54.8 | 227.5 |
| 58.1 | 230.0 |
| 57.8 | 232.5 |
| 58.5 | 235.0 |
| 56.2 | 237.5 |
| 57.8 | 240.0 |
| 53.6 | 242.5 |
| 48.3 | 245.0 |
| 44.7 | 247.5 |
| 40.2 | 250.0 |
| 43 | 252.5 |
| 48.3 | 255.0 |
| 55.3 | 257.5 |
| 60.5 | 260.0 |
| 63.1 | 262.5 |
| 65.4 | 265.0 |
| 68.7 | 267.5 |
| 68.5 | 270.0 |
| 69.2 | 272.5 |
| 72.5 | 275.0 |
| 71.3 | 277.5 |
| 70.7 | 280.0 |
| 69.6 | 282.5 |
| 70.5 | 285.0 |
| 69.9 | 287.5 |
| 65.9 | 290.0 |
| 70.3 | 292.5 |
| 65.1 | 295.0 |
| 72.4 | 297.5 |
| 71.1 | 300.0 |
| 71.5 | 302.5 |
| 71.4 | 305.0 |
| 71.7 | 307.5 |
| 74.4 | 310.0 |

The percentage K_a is 88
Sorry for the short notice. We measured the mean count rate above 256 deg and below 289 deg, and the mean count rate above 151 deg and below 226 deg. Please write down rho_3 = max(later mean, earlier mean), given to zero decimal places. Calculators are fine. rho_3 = 67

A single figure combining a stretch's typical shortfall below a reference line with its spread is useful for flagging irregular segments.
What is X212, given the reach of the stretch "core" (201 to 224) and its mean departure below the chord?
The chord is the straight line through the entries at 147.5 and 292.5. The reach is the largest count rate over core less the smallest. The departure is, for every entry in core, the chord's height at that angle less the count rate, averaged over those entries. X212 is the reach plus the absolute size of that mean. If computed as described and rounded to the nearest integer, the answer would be 41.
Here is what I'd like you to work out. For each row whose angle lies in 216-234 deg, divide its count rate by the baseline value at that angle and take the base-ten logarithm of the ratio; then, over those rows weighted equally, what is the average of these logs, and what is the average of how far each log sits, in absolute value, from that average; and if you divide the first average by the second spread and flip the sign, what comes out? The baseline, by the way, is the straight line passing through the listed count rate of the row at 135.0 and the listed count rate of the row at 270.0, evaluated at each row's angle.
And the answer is 1.9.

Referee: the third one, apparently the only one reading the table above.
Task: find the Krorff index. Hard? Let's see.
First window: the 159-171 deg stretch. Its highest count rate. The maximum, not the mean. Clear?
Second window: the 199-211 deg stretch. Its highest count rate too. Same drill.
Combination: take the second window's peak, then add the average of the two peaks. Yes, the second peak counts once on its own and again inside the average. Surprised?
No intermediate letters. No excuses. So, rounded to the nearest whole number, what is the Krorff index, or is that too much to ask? 80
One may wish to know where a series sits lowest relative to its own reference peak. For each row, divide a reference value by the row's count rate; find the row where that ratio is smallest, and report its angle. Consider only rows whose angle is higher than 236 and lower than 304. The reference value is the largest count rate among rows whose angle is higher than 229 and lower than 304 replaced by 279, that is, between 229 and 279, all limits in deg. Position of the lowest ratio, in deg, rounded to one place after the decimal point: 275.0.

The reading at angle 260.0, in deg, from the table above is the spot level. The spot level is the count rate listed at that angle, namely 60.5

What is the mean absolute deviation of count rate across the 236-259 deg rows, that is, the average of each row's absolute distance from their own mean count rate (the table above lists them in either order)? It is 5.3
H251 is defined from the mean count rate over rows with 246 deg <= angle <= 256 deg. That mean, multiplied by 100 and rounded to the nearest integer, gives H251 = 4405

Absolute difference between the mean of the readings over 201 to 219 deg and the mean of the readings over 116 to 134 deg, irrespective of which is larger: 22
